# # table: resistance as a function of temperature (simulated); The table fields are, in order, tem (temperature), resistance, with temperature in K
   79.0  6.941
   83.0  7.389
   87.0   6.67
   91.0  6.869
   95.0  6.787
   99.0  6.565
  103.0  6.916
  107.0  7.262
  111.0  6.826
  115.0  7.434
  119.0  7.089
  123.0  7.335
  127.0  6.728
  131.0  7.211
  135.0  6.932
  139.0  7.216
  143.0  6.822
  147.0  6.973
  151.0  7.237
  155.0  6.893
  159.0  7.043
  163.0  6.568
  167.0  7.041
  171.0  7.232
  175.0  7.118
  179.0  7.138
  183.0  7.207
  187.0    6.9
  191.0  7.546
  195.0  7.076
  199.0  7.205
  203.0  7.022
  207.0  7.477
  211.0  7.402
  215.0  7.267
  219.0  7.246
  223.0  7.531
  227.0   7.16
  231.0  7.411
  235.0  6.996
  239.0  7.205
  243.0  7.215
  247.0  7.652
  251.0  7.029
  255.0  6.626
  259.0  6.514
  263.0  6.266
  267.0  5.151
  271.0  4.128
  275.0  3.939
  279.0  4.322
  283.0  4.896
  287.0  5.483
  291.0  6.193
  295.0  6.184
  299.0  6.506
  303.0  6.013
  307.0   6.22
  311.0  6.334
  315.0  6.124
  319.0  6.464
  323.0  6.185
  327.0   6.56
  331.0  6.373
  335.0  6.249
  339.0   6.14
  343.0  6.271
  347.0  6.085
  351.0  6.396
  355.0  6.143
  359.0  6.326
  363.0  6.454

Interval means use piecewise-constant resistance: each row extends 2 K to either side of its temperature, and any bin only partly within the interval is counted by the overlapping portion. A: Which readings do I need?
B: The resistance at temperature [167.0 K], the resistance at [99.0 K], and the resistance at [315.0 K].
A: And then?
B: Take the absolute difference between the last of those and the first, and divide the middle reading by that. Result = 7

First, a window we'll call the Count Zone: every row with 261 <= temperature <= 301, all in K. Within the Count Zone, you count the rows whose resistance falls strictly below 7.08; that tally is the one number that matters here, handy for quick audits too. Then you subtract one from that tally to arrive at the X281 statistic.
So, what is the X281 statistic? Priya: 9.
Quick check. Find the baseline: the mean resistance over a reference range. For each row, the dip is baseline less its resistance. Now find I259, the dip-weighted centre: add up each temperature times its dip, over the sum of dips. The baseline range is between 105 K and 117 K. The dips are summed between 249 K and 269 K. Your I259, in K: 262.8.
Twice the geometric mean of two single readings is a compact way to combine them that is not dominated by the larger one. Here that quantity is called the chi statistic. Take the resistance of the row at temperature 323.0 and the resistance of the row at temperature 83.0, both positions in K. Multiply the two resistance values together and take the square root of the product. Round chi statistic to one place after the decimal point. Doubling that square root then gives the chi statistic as 13.5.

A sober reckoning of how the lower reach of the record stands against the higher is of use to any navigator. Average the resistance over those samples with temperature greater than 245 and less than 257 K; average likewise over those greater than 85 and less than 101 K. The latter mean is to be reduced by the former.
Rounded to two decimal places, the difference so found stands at -0.38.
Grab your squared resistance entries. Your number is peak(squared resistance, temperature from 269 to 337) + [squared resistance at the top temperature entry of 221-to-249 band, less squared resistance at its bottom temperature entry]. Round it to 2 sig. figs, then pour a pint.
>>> 45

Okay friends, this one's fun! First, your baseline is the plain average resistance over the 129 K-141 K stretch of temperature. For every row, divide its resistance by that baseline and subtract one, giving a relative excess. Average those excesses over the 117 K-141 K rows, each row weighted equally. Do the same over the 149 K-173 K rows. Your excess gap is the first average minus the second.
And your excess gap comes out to 0.01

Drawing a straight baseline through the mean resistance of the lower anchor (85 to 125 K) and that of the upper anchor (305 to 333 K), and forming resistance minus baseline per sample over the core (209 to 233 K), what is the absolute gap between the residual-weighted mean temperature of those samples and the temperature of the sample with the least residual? 5.8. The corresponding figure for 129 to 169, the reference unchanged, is 17.2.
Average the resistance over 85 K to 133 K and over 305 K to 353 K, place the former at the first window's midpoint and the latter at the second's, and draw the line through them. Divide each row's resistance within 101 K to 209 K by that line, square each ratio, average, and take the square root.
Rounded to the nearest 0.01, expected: 1.04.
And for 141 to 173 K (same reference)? 1.02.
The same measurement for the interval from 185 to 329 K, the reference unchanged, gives 1.00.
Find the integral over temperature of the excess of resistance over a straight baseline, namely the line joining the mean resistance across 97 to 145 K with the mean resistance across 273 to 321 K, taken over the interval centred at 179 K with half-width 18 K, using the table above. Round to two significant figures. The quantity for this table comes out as 18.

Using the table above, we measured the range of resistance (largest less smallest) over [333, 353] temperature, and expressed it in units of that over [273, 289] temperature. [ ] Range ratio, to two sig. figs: 0.20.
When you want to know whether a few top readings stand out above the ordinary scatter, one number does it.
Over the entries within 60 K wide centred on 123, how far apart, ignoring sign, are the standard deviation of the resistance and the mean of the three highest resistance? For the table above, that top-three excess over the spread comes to 7.1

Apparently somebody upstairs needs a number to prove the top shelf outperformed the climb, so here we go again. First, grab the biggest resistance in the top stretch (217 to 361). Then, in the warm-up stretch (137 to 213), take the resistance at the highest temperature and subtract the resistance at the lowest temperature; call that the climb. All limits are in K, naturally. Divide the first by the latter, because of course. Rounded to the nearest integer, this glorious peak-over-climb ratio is 41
